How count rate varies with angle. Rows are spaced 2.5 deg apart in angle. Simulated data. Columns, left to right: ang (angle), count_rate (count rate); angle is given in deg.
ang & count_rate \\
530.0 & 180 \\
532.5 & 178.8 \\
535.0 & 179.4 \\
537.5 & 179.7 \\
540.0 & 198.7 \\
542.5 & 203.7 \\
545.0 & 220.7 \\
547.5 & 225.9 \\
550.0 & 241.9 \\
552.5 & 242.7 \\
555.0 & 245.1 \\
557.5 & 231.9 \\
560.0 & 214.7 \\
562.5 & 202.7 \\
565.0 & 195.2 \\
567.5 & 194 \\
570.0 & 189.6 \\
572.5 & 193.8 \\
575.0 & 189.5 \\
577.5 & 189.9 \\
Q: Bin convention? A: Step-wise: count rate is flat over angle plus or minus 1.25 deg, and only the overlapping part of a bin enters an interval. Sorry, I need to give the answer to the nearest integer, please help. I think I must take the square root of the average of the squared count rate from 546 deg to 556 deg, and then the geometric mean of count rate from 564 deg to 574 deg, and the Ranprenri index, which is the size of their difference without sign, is 46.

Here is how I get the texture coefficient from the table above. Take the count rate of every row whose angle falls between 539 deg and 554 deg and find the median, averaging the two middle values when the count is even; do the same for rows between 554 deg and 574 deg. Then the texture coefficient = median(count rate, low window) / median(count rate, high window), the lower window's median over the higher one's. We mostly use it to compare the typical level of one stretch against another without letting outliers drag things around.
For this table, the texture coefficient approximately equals 1.12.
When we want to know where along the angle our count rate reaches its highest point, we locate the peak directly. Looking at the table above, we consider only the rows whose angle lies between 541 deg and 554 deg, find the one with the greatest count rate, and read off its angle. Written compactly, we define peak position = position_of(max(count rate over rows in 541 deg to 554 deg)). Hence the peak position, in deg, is 552.5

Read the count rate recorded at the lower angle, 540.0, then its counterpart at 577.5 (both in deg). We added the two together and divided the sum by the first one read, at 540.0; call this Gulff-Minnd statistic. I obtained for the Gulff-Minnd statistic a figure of 1.96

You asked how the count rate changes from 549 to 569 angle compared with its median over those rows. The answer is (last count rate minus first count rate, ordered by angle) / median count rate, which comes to -0.21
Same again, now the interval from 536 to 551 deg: 0.29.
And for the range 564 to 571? -0.03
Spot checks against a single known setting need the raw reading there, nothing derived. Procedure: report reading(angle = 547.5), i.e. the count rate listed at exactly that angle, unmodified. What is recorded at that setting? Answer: 225.9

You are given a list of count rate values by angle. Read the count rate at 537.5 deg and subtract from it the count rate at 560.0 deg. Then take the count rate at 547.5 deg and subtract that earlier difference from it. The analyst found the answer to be 261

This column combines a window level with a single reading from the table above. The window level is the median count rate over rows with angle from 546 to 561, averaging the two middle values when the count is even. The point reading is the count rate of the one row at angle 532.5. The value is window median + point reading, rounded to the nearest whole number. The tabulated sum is 416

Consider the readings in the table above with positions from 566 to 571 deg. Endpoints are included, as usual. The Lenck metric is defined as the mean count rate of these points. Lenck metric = 192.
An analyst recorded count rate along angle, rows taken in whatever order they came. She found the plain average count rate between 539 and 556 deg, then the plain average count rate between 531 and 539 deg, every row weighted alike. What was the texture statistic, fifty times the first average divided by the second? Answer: 63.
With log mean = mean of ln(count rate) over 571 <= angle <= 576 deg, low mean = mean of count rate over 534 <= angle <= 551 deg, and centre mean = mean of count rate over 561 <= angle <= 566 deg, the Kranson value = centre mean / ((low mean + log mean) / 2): 1.9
